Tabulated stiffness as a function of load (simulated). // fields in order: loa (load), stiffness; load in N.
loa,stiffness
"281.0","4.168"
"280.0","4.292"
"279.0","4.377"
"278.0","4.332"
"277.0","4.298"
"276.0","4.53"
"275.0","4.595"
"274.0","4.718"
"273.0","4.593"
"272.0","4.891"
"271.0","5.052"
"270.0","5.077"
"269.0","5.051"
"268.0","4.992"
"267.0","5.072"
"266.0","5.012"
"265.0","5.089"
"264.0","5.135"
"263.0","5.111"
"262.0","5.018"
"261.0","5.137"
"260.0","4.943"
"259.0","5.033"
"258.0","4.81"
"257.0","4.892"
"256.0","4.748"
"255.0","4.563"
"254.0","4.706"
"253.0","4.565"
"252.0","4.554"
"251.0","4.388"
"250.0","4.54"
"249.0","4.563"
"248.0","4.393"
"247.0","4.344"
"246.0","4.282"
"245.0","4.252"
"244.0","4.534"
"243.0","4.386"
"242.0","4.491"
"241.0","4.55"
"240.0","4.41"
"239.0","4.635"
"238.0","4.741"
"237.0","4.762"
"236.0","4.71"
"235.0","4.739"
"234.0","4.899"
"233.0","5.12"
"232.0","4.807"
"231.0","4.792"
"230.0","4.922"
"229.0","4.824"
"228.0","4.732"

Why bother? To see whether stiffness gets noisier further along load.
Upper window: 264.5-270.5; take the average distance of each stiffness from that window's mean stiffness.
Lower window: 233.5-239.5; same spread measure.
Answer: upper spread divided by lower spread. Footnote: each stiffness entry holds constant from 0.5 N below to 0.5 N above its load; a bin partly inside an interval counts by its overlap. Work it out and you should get 0.57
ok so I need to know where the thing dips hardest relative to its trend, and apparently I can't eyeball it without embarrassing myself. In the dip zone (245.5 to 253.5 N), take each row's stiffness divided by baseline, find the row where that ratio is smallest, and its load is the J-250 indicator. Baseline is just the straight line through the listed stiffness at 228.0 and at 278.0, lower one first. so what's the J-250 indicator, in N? 246.0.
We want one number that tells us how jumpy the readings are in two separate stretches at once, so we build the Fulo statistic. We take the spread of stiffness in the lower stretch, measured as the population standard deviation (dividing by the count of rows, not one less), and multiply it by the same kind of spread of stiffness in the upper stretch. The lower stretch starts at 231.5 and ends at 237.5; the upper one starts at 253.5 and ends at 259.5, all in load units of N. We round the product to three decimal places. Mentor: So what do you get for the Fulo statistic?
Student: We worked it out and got 0.020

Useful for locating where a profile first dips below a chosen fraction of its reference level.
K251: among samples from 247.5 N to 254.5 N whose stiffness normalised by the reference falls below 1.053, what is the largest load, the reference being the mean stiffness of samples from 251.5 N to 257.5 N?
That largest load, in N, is 254.0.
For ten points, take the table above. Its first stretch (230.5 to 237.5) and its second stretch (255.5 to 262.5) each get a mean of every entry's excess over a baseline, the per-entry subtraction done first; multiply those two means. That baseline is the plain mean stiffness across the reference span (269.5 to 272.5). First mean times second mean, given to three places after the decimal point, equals 0.012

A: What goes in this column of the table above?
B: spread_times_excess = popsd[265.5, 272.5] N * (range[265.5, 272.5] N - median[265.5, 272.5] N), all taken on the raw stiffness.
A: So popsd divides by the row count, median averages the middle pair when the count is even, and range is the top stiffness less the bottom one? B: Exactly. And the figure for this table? -0.29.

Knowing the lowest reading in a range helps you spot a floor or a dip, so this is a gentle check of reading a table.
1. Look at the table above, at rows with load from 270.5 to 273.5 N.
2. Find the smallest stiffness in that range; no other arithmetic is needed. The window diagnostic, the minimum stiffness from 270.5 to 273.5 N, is 4.593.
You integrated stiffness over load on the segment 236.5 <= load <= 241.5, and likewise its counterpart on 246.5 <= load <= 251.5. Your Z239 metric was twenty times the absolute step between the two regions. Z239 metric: 17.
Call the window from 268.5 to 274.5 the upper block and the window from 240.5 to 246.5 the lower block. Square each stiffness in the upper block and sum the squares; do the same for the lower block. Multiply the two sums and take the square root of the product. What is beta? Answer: 130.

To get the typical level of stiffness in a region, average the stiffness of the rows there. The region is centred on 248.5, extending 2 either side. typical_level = 4.5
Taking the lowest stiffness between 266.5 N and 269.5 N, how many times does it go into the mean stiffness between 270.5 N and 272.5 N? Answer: 1.00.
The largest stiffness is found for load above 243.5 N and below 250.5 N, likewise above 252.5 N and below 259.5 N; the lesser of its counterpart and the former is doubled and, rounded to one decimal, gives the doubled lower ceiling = 9.1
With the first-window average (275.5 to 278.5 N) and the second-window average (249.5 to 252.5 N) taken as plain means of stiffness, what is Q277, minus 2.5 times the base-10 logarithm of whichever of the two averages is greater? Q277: -1.63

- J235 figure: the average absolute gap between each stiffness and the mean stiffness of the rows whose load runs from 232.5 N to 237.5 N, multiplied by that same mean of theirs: 0.63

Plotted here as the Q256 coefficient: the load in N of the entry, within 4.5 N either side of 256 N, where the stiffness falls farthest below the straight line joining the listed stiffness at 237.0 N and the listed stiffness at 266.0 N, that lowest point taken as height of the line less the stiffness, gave 255.0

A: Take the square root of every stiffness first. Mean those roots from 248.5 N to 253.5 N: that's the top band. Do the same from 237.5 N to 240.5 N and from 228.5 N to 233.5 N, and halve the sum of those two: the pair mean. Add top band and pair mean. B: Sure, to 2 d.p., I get 4.30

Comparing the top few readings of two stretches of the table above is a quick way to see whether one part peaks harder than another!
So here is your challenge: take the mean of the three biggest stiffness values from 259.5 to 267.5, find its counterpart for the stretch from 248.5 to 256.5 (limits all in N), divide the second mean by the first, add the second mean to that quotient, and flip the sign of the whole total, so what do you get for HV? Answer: -5.58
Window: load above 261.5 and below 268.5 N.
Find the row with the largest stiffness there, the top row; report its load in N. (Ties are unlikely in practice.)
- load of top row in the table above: 264.0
